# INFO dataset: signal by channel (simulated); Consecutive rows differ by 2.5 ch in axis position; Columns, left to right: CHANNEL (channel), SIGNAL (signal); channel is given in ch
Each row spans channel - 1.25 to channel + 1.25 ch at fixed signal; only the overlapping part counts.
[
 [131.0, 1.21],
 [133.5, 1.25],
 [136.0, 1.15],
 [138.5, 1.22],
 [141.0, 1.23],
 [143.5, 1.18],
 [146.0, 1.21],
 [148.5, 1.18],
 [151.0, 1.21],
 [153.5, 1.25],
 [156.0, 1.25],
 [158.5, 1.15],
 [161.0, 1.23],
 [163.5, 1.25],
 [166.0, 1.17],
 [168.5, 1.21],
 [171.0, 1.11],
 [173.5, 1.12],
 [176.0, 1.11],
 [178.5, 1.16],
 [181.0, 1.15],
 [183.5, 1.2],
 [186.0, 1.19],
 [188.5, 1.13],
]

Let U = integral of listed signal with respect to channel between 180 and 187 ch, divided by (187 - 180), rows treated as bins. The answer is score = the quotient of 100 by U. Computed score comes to 84.7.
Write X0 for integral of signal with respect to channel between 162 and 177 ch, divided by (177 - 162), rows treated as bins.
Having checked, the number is 1.16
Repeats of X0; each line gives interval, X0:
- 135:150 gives 1.20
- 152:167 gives 1.22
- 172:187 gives 1.15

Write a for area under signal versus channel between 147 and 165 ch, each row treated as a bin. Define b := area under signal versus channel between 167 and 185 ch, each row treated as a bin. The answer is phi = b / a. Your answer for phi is 0.947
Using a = 21.9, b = 20.7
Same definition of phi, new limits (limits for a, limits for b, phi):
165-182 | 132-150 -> 1.111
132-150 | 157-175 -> 0.979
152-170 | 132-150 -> 0.991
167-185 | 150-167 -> 0.997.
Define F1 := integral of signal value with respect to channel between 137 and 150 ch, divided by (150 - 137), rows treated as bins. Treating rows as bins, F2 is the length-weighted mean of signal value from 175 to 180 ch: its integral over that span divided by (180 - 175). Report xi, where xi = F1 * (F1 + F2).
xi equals 2.82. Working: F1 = 1.20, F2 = 1.14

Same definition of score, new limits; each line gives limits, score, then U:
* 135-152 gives 83.5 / 1.20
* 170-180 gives 88.8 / 1.13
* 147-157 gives 81.9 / 1.22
